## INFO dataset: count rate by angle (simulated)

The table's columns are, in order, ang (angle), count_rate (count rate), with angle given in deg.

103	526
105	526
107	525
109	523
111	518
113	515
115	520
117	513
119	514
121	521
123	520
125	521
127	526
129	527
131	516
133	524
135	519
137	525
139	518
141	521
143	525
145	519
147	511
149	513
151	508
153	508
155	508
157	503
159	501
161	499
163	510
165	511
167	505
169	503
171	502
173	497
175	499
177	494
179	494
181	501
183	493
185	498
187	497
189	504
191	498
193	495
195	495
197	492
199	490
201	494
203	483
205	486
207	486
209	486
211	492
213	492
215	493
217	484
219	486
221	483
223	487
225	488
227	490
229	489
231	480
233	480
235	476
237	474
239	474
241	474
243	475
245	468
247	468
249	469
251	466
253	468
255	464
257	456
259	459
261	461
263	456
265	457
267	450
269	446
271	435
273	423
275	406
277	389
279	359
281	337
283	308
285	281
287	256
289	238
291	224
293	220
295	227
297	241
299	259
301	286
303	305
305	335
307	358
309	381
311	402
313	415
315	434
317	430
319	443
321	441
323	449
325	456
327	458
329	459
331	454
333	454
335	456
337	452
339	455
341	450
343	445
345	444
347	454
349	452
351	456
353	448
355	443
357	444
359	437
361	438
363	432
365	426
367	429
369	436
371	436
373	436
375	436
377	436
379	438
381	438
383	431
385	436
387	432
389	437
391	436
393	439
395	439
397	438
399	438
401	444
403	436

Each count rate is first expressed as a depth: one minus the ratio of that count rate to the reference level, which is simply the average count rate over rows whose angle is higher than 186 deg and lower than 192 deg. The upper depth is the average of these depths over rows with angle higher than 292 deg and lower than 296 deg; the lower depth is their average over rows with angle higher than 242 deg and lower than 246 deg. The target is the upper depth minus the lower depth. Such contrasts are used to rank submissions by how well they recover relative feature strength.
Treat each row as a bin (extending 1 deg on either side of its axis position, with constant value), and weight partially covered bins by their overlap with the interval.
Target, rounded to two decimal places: 0.50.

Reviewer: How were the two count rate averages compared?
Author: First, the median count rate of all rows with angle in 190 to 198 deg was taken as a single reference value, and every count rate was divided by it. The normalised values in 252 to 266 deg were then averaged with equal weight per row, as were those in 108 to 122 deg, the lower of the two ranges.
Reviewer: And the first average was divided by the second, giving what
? 0.89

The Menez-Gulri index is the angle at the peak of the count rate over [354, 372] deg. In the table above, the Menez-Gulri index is 357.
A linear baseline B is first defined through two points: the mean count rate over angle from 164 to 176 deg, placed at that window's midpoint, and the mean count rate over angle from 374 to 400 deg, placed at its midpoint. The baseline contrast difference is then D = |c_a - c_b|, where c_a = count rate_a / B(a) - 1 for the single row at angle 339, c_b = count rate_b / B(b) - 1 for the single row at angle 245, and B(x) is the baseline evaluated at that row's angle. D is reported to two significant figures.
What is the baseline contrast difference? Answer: 0.033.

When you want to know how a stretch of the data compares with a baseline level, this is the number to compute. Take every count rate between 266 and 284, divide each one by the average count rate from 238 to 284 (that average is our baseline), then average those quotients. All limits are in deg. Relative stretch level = 0.902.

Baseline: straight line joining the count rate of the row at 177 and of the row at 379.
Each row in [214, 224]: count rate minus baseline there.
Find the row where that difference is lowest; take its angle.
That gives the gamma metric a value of 217 deg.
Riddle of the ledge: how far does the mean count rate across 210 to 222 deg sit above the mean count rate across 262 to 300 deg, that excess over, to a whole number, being 151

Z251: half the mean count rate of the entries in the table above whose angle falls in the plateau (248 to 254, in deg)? 234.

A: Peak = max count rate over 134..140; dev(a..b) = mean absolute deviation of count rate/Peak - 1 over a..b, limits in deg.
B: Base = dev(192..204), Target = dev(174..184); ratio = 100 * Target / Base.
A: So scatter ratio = 91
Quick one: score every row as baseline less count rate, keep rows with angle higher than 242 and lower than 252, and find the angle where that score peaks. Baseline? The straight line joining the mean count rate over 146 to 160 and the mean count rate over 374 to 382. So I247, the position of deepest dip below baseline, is 251 deg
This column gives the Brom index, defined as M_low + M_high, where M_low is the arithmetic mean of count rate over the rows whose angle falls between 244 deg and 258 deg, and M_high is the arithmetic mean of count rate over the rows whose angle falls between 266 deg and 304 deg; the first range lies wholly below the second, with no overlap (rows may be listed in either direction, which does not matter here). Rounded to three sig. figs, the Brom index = 786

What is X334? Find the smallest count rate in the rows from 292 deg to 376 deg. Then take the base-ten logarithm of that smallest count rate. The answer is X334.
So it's 2.34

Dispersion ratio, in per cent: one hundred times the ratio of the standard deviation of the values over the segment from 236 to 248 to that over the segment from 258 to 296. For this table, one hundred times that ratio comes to 3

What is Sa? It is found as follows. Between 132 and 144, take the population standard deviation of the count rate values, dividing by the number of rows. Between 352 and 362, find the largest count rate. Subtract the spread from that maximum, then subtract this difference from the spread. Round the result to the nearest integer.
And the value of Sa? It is -442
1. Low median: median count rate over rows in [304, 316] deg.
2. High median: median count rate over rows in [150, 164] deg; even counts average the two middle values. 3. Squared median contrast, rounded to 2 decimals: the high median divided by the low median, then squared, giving 1.68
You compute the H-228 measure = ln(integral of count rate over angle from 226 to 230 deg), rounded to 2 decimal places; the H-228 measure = 7.58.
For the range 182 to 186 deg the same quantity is 7.59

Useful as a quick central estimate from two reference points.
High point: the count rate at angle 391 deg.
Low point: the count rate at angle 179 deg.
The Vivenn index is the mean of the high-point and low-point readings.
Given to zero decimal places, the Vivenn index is 465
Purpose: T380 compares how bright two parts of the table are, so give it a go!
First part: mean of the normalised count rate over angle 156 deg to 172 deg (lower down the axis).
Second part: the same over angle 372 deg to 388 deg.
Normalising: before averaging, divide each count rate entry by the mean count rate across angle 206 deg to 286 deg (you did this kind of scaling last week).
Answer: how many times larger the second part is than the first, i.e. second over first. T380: 0.86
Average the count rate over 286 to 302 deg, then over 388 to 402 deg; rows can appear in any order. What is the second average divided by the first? 1.80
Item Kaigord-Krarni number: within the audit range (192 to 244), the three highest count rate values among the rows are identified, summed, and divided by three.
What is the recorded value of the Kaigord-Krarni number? 495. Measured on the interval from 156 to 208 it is 509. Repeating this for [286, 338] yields 458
